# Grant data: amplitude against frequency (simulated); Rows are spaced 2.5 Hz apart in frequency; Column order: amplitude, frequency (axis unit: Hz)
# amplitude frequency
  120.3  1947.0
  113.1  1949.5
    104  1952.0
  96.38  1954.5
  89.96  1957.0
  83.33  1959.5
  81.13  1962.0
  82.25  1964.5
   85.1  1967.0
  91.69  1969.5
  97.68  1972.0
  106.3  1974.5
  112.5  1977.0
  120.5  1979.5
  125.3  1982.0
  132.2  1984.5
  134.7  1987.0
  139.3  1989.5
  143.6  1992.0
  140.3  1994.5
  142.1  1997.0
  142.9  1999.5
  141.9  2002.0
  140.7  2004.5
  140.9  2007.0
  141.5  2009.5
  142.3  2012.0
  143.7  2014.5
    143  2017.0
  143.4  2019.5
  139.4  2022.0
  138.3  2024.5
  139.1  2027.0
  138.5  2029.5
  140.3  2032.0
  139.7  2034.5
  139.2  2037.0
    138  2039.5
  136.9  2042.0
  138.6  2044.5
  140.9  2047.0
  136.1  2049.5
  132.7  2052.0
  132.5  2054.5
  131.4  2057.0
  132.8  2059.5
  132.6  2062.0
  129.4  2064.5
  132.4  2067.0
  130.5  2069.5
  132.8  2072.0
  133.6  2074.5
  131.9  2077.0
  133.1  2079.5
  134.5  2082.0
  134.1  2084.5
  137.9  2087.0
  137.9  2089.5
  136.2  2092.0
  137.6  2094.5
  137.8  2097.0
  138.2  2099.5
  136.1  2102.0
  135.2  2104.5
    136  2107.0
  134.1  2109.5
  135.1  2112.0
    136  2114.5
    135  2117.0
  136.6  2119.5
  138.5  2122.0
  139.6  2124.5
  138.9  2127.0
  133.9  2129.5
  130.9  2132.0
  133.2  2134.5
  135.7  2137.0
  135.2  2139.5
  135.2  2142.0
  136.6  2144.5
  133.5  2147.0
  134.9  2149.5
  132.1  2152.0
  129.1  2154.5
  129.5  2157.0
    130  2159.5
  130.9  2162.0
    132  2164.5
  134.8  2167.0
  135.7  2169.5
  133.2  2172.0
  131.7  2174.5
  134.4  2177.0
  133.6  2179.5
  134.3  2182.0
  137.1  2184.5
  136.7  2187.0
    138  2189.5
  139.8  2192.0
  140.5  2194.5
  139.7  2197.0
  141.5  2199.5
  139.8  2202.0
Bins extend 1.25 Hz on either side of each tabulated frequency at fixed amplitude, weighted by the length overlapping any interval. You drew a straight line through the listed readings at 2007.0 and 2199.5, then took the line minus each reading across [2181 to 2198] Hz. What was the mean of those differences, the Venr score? 3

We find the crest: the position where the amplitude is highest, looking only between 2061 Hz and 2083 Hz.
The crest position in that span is 2082.0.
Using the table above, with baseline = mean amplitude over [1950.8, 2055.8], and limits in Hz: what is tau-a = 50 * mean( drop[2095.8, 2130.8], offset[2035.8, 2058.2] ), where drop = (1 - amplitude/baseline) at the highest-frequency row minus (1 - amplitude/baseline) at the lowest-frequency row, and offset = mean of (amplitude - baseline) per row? 241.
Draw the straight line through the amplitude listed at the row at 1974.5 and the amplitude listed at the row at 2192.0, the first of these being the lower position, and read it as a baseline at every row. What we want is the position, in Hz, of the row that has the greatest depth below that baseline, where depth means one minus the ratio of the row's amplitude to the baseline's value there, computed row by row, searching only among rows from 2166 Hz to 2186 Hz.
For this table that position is 2174.5 Hz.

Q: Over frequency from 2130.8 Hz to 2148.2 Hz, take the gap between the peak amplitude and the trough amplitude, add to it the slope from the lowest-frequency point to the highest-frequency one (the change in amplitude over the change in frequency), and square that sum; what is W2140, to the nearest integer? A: 34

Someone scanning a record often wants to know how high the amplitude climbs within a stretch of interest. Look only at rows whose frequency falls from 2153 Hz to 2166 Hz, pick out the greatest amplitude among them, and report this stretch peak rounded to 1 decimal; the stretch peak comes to 132.0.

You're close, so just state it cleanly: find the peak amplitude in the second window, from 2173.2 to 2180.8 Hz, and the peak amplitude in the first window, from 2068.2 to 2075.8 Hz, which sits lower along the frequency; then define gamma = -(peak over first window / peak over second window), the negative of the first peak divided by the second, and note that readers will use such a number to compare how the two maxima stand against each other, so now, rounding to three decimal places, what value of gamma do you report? -0.994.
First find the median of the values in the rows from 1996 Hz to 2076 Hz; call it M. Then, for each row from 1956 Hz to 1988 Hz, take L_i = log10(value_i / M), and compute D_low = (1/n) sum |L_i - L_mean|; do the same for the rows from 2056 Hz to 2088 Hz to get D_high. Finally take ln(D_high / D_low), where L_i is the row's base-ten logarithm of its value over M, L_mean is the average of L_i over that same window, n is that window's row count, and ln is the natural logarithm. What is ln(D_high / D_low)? -2.8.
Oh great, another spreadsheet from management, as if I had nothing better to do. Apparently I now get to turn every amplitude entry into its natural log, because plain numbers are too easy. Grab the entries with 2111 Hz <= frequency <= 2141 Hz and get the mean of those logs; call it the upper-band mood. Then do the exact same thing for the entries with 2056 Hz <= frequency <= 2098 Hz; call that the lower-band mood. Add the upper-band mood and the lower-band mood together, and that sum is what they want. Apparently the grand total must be 9.807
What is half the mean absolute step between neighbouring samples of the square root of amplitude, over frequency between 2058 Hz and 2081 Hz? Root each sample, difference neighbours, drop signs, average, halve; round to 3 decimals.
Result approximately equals 0.039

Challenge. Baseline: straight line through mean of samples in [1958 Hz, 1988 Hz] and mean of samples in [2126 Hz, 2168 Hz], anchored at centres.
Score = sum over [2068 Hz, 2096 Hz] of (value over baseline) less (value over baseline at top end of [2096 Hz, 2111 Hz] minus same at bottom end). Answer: 12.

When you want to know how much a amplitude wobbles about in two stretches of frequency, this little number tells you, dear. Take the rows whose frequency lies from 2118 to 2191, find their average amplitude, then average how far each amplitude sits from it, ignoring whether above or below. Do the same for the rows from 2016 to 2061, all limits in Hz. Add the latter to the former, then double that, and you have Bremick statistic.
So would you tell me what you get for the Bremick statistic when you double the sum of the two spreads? 10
